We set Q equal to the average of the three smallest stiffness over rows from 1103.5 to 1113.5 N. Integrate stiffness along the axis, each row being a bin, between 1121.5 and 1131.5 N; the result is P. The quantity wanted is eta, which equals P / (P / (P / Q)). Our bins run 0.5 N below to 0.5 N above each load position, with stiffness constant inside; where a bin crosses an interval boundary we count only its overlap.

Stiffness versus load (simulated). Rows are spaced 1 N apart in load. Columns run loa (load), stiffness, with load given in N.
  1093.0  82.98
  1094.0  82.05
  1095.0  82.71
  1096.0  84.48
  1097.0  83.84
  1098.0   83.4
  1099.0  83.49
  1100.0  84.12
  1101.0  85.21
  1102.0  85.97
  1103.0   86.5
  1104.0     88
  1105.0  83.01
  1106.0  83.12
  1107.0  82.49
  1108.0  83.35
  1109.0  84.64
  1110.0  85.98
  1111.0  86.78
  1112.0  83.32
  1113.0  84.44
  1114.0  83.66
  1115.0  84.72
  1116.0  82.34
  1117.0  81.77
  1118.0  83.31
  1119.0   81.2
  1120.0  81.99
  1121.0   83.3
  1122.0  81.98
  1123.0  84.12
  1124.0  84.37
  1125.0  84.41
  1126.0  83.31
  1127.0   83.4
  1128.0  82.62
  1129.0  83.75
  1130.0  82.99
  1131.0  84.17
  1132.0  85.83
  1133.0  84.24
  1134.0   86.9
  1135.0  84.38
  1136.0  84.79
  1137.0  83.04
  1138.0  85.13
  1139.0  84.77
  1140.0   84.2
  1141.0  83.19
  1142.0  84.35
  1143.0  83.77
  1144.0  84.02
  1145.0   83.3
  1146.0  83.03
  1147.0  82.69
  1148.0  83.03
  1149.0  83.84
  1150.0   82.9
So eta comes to 10.1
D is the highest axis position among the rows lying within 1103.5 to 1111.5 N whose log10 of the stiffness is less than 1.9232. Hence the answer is 1108.0 N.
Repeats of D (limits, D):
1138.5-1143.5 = 1143.0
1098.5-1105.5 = 1105.0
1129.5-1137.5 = 1137.0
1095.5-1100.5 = 1099.0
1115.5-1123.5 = 1122.0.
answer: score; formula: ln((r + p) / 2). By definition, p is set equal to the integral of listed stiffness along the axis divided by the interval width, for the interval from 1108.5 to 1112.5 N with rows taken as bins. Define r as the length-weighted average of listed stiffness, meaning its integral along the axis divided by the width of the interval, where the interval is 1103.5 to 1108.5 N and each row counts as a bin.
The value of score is 4.44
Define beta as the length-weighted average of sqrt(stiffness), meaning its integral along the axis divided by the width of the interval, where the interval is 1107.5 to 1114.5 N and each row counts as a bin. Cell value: 9.20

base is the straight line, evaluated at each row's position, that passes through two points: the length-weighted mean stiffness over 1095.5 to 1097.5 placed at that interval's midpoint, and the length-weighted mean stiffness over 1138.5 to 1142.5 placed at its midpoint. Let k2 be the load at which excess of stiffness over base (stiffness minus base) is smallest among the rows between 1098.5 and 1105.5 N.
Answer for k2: 1105.0 N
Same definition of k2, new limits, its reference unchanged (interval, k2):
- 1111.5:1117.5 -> 1117.0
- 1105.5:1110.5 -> 1107.0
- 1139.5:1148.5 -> 1147.0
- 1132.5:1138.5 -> 1137.0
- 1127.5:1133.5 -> 1128.0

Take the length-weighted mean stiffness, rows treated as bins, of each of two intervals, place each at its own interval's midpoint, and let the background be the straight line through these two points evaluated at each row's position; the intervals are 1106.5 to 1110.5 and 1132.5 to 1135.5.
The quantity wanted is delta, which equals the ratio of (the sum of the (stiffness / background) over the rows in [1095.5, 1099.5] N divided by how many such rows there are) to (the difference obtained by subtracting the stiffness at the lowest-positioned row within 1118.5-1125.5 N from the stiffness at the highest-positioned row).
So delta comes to 0.3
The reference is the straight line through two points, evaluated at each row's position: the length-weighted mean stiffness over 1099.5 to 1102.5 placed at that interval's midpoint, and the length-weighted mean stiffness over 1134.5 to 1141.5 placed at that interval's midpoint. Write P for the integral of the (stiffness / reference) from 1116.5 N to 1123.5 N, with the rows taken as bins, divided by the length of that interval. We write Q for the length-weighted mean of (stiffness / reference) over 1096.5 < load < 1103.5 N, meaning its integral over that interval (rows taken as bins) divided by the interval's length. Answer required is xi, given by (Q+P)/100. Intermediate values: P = 0.97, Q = 0.99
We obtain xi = 0.0197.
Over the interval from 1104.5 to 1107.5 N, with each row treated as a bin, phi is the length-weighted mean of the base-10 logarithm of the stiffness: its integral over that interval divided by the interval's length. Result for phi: 1.92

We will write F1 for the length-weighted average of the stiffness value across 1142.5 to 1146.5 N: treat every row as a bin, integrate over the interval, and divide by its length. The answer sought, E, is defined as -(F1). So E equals -83.5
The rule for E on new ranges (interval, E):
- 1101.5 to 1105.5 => -85.9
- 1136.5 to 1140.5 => -84.3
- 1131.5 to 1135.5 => -85.3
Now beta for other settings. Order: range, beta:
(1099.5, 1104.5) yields 9.27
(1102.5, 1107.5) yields 9.20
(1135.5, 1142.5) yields 9.18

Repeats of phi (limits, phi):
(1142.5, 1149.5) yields 1.92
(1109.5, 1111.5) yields 1.94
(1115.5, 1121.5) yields 1.92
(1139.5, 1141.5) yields 1.92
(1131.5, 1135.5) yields 1.93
